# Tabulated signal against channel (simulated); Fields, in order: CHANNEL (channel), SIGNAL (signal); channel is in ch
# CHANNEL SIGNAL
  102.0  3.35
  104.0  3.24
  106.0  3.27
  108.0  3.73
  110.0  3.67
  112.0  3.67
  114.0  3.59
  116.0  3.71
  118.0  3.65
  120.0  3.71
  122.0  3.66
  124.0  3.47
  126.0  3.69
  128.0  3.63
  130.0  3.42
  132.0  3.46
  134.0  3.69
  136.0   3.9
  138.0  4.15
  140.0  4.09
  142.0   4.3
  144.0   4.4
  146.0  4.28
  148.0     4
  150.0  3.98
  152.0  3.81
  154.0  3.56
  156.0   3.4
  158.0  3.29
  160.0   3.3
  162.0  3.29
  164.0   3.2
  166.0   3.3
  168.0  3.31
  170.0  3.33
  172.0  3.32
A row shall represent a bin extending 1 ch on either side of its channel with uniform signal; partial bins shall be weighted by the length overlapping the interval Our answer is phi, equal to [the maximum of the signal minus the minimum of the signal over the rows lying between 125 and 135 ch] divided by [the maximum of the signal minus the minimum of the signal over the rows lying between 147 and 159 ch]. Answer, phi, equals 0.38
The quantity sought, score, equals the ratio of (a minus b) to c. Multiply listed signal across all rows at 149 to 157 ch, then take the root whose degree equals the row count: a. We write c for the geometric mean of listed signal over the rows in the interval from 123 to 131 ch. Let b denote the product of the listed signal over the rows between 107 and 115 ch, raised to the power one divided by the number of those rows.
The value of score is 0.00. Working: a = 3.7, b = 3.66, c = 3.55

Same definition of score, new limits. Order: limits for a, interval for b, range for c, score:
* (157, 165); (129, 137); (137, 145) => -0.08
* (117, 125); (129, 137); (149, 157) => 0.00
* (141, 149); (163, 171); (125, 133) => 0.27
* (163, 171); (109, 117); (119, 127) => -0.10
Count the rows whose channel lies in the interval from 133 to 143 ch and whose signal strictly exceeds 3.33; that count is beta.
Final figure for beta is 5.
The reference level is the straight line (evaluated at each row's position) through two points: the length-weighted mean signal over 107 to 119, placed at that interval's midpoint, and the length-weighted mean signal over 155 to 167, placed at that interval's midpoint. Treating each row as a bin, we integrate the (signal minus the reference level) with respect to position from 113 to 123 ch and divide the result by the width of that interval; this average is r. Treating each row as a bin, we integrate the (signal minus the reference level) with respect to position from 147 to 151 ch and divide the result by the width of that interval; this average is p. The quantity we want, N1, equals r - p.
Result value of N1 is -0.6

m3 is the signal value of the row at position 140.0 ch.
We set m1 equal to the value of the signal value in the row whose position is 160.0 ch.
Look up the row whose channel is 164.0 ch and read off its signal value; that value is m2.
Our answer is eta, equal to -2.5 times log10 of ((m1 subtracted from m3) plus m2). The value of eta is -1.50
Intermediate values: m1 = 3.3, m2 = 3.2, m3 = 4.09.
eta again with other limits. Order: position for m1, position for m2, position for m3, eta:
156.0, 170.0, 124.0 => -1.33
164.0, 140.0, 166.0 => -1.56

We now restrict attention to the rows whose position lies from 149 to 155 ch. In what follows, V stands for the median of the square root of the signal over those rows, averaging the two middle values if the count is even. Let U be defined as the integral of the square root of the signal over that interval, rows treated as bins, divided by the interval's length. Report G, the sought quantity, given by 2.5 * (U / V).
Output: 2.49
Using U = 1.94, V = 1.95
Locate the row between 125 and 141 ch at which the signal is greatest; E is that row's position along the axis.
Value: 138.0 ch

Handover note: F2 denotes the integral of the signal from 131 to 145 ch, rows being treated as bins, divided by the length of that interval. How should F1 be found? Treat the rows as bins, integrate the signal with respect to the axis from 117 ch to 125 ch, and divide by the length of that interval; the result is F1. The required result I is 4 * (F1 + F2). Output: 30.5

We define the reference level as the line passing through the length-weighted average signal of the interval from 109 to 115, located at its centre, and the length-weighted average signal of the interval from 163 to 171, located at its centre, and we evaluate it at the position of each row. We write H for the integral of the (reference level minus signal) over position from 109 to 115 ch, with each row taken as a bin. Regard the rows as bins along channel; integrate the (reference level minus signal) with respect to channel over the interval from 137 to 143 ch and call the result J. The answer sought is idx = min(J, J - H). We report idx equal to -4.3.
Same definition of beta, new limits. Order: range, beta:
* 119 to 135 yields 8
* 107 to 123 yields 8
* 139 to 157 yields 9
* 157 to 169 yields 0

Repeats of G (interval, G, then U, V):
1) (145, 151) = 2.53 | 2.02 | 2.00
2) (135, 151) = 2.50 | 2.03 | 2.03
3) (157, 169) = 2.49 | 1.81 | 1.82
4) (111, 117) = 2.50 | 1.91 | 1.92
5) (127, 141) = 2.52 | 1.94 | 1.92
